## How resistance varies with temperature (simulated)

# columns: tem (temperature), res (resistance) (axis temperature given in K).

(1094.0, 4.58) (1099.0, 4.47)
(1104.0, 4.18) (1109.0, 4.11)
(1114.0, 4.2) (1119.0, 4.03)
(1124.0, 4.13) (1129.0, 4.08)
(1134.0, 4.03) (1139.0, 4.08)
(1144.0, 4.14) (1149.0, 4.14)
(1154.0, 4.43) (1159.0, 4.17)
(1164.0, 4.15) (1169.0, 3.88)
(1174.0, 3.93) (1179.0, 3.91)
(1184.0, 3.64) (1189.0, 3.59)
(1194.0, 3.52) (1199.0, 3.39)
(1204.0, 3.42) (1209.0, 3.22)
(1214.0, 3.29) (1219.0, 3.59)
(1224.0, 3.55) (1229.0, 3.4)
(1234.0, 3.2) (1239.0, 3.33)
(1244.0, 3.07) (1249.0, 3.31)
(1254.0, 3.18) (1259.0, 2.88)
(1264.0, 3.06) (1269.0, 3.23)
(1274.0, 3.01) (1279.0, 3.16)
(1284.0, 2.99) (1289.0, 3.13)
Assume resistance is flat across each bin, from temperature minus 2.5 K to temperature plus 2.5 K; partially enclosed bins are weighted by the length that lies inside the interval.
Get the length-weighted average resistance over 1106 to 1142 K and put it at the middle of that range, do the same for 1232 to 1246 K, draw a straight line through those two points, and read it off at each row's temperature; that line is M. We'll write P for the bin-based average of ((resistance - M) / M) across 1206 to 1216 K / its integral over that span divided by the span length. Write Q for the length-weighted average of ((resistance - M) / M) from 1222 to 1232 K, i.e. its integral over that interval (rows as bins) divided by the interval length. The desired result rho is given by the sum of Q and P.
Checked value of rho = 0.00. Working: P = -0.05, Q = 0.05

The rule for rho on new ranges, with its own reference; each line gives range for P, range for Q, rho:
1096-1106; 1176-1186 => 0.05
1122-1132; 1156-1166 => 0.10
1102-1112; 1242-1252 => 0.00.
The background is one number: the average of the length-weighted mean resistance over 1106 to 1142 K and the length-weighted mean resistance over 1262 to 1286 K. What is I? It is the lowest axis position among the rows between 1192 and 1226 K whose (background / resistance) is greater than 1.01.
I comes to 1194.0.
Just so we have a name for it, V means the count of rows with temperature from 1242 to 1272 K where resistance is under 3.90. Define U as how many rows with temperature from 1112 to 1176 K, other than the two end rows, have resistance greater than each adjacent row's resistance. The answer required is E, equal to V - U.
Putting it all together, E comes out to 4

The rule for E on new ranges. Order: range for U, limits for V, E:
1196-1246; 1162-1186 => -1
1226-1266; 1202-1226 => 3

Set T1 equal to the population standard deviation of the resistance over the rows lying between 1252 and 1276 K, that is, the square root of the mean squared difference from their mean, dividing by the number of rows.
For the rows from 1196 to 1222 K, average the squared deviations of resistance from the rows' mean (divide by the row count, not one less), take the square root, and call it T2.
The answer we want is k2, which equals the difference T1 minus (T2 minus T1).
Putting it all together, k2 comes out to 0.12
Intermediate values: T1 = 0.12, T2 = 0.13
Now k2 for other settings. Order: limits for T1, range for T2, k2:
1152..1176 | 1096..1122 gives 0.24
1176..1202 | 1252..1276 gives 0.22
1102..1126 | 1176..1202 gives -0.05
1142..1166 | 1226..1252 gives 0.11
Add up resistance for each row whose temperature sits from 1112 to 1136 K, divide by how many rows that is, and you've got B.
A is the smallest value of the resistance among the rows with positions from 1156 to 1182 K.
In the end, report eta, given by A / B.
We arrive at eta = 0.95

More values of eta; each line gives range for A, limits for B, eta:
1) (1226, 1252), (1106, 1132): 0.75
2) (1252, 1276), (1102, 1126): 0.70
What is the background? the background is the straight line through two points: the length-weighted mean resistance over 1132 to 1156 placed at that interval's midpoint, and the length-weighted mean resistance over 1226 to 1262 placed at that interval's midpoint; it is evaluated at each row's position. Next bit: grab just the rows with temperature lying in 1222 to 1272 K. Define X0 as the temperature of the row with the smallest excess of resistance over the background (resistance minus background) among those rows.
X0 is 1259.0 K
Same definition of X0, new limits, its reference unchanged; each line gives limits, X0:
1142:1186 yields 1184.0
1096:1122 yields 1109.0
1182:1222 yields 1209.0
